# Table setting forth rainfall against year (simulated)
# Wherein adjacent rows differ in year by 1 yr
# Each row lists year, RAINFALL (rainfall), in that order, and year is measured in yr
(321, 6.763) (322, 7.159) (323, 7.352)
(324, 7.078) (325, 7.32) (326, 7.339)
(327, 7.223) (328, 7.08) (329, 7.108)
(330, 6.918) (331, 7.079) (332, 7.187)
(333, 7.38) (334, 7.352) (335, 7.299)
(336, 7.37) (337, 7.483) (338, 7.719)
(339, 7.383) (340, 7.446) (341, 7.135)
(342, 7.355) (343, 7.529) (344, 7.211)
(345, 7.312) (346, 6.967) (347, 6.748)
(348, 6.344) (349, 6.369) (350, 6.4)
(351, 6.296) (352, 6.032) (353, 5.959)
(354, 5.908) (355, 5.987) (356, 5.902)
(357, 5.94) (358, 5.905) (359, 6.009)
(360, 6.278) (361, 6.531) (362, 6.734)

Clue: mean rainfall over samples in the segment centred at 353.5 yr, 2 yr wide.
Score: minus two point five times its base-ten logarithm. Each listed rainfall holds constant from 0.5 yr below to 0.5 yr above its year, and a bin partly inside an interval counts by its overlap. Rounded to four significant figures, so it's -1.933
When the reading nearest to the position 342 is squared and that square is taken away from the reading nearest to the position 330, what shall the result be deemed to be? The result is -47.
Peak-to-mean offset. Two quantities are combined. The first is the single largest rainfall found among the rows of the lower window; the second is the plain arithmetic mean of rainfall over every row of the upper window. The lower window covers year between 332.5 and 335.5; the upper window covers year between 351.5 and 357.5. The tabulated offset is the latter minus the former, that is -1.4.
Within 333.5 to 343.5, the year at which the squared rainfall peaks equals 338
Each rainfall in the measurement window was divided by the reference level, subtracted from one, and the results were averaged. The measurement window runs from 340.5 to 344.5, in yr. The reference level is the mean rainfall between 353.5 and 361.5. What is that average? -0.21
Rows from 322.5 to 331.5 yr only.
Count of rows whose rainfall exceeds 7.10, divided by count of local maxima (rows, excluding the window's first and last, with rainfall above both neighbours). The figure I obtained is 2.5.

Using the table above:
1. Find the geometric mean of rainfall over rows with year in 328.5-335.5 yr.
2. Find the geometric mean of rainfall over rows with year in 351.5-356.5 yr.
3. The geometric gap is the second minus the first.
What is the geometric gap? -1.2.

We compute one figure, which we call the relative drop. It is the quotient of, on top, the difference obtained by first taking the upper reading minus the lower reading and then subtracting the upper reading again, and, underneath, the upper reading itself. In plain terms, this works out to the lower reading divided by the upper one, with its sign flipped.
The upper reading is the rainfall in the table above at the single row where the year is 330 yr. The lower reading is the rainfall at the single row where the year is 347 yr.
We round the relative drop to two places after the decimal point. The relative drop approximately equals -0.98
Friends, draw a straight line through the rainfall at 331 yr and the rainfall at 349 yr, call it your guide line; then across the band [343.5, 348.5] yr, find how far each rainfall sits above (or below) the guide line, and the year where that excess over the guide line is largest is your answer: 345 yr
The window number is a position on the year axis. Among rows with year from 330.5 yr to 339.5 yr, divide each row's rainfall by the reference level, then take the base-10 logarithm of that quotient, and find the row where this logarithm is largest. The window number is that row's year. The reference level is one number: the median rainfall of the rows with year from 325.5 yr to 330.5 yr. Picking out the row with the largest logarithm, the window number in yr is 338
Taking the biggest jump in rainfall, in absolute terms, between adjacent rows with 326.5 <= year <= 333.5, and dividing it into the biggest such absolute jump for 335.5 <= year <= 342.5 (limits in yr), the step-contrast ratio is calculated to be 1.7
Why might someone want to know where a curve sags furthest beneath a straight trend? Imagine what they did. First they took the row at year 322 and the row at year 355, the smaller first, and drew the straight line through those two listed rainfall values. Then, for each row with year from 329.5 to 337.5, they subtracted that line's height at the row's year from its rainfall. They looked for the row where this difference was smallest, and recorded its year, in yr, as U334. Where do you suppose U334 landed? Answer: 330 yr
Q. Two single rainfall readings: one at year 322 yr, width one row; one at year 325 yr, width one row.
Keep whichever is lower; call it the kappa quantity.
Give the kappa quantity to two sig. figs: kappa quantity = 7.2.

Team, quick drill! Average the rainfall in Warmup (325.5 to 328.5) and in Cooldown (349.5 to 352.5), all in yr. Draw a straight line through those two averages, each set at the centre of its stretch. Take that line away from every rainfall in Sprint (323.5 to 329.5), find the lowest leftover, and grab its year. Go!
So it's 324 yr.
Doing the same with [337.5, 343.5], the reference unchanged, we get 341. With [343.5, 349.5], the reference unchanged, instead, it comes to 348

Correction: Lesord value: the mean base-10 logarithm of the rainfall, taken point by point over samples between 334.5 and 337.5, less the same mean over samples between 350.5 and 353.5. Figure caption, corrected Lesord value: 0.083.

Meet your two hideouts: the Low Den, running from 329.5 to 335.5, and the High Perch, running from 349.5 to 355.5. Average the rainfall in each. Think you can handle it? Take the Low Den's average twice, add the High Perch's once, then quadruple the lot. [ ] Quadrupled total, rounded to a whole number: 82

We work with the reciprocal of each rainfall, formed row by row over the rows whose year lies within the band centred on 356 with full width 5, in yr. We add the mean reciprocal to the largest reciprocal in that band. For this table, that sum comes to 0.338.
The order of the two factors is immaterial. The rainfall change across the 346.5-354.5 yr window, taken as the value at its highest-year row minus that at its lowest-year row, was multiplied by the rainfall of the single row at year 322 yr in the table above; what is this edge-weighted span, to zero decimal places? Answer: -6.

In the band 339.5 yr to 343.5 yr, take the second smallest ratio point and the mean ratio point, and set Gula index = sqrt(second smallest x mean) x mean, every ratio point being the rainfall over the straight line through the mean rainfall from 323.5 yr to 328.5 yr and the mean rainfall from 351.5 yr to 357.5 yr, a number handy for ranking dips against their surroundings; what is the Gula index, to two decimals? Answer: 1.27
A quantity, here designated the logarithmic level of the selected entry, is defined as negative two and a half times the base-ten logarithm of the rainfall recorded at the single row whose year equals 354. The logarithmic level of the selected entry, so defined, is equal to -1.93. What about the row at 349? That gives -2.01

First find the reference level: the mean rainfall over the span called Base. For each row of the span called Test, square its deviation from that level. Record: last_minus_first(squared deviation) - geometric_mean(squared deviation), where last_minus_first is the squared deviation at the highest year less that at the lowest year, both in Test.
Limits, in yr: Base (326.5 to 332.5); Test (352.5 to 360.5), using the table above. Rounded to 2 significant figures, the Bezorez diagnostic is -1.8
